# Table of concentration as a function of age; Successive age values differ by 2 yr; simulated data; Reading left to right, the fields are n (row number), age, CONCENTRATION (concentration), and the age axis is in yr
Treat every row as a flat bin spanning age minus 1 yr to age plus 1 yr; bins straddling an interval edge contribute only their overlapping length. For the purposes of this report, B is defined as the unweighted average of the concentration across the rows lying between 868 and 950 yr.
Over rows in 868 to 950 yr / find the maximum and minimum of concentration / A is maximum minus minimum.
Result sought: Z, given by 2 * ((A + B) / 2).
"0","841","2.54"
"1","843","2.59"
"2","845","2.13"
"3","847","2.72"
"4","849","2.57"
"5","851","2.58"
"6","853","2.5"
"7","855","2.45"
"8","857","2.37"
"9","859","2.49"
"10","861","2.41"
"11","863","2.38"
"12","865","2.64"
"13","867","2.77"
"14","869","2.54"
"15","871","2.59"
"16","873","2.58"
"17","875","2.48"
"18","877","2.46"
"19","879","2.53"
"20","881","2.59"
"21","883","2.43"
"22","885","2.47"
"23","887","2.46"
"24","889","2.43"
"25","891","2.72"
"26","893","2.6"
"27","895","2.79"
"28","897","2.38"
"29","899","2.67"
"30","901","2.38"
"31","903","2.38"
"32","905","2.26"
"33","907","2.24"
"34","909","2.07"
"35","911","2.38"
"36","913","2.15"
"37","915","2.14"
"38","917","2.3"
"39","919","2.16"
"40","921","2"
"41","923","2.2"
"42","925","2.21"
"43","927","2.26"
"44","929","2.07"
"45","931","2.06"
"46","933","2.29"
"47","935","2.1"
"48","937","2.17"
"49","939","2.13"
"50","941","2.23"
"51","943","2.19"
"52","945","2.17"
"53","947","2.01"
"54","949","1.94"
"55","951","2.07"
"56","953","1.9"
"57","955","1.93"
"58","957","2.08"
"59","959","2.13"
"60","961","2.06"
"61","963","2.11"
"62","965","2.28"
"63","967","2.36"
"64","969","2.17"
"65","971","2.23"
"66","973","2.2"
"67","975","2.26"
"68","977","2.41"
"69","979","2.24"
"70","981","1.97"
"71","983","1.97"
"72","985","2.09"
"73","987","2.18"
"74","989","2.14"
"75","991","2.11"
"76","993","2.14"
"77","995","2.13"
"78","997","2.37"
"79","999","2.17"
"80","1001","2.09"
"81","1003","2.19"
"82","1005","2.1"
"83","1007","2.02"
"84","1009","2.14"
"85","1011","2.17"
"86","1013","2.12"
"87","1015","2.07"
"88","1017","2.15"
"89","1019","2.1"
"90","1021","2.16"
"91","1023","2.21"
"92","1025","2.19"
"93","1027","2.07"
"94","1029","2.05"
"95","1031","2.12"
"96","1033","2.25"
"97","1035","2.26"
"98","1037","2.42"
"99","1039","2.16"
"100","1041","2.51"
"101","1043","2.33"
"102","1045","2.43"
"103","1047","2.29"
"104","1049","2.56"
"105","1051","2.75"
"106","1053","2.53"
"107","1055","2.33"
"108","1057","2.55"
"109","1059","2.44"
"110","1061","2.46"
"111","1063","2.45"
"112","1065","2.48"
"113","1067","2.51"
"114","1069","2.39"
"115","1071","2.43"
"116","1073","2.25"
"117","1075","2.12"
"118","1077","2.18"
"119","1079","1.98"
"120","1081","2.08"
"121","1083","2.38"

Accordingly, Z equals 3.2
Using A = 0.85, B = 2.32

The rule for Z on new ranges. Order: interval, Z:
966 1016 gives 2.6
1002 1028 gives 2.3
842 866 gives 3.1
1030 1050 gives 2.8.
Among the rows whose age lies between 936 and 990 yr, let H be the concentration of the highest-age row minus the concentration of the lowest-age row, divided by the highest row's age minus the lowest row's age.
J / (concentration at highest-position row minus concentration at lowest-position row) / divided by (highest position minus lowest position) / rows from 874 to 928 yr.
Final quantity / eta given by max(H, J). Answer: -0.001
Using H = -0.0006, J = -0.004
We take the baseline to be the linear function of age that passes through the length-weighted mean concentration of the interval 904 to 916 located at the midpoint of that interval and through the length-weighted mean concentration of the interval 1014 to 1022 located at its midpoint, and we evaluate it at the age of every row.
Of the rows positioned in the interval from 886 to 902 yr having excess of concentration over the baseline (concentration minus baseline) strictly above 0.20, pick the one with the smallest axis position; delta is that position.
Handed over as 887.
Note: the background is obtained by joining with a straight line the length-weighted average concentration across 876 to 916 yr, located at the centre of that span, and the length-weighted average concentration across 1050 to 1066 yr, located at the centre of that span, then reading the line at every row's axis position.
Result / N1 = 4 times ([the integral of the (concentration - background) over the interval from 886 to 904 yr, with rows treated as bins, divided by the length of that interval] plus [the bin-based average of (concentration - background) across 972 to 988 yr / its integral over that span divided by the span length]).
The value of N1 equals -0.76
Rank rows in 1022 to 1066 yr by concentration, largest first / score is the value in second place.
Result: 2.56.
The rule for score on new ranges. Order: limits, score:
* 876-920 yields 2.72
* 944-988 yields 2.36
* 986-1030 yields 2.21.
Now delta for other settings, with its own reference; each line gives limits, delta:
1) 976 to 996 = 977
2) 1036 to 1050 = 1037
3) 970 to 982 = 977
